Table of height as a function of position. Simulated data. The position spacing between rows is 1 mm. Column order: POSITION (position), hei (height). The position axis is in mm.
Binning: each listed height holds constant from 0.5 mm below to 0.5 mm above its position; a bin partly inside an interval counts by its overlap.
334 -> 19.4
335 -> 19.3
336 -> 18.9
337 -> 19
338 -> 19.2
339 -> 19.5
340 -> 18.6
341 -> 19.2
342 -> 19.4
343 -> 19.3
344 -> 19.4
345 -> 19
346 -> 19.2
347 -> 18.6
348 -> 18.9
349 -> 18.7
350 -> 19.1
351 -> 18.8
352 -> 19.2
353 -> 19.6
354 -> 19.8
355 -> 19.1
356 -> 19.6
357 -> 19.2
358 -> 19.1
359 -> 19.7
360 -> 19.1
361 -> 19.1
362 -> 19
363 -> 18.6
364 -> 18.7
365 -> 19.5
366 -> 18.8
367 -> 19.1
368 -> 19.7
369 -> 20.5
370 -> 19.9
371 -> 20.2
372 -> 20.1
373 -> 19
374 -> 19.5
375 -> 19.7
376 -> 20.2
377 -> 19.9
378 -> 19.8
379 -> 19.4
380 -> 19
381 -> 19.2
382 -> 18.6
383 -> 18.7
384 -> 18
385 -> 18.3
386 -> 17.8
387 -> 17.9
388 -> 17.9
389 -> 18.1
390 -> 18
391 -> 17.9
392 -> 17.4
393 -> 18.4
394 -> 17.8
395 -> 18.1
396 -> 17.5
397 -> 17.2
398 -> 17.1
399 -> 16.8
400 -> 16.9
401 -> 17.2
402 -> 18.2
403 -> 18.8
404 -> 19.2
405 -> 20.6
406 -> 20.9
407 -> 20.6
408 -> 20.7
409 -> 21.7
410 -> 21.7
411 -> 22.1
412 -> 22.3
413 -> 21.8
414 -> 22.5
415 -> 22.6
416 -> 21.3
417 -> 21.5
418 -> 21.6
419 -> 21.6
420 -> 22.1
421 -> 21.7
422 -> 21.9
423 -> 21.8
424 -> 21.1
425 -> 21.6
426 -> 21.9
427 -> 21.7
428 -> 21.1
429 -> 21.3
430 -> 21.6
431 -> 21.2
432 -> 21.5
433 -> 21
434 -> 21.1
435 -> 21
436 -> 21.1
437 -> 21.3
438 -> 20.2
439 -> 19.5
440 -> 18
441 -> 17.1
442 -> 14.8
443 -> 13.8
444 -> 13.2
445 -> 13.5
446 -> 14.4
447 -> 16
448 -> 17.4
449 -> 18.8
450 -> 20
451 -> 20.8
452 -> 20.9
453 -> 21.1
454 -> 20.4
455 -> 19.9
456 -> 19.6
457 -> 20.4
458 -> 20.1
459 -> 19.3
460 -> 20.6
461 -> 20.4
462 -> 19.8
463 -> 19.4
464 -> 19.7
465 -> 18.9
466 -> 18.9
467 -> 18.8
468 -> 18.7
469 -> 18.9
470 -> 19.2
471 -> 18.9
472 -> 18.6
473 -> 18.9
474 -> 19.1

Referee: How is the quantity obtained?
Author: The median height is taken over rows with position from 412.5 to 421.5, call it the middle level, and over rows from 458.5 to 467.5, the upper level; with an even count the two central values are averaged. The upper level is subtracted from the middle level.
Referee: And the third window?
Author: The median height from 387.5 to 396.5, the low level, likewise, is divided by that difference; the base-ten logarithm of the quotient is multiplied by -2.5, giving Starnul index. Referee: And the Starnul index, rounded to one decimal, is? -2.2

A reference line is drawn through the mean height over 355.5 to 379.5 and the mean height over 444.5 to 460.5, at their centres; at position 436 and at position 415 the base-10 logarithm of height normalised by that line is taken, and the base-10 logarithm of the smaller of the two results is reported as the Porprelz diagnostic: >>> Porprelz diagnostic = -1.35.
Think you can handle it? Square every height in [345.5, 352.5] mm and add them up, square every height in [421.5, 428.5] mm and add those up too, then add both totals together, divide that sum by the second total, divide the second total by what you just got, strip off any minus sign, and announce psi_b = 1844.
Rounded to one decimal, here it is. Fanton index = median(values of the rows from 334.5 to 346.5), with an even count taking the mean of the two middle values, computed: 19.2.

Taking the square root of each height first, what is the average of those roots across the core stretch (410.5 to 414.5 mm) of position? 4.7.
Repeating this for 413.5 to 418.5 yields 4.7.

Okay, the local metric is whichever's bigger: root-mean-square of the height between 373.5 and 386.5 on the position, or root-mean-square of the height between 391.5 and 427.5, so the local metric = 20.3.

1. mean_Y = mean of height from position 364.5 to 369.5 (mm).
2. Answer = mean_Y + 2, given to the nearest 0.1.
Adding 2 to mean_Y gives 21.5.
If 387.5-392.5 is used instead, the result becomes 19.9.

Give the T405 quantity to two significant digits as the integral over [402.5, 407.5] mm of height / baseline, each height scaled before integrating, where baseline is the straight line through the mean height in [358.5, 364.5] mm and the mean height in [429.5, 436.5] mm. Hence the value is 4.9 mm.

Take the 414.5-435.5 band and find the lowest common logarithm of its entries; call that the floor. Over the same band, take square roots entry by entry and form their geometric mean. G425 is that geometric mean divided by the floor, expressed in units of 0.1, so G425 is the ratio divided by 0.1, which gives 35.1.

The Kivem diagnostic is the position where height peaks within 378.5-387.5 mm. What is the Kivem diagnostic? 379 mm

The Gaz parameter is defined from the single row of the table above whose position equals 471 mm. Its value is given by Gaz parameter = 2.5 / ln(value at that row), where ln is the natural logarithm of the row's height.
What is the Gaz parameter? 0.85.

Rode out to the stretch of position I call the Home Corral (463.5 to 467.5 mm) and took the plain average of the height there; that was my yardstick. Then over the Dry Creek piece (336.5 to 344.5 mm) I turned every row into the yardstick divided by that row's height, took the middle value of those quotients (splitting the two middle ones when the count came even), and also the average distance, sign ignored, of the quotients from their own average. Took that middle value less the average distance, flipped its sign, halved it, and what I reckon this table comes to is -0.49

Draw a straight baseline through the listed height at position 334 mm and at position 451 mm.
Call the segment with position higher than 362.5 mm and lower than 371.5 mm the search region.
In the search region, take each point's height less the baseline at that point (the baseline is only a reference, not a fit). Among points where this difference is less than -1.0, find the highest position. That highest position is 364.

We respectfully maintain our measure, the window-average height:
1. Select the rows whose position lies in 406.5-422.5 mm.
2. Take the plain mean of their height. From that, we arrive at 21.7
